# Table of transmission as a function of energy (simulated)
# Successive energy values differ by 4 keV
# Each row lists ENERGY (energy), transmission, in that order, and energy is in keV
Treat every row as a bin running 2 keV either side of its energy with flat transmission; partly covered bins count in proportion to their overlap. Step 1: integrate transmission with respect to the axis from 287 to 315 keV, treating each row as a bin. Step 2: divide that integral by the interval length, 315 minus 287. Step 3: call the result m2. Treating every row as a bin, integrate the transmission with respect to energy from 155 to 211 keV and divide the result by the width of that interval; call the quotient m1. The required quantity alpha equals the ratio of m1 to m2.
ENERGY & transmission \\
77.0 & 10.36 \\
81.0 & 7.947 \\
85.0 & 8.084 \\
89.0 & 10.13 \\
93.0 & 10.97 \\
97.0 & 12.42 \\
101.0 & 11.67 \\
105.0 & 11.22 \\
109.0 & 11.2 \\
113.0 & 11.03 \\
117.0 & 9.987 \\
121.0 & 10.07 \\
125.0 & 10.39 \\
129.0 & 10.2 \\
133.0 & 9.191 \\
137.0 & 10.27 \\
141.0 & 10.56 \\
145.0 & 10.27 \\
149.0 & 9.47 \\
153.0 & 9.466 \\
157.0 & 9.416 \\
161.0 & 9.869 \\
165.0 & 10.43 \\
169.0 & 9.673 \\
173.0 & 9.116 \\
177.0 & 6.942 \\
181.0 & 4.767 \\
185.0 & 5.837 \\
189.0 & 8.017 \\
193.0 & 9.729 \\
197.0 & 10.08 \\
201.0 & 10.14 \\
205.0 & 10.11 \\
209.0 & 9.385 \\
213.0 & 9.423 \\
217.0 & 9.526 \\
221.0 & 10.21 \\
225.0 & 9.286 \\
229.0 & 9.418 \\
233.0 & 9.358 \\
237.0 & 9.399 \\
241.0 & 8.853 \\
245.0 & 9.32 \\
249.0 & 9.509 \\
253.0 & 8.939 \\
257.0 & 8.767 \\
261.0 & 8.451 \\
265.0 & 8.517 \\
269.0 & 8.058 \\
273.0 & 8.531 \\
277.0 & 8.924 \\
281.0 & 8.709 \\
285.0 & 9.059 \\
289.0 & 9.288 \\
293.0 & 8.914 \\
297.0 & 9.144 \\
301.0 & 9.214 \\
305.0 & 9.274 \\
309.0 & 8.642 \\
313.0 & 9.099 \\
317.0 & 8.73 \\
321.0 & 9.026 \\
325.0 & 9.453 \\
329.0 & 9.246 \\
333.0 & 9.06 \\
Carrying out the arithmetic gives 0.97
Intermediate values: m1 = 8.8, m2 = 9.1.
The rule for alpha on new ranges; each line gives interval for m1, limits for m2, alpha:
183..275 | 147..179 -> 0.98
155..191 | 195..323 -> 0.90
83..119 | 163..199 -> 1.30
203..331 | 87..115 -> 0.81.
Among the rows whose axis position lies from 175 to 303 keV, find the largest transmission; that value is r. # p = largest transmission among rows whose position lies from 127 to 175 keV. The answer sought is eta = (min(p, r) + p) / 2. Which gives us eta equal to 10.4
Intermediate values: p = 10.56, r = 10.21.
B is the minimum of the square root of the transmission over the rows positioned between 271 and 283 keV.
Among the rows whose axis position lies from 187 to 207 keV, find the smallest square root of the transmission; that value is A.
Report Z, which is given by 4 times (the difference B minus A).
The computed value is 0.4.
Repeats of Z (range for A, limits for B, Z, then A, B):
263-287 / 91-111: 1.9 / 2.84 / 3.3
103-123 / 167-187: -3.9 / 3.16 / 2.2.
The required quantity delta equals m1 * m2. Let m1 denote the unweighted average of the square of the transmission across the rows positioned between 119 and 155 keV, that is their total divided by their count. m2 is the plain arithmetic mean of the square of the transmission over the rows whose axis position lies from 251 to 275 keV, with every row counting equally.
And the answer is 7304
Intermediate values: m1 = 100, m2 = 73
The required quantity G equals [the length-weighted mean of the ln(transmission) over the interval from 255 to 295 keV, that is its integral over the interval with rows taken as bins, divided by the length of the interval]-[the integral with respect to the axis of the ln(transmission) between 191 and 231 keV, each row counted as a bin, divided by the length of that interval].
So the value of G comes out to -0.11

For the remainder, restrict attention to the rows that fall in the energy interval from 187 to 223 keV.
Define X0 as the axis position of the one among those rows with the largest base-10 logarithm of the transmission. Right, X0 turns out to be 221.0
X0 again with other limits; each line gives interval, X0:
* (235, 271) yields 249.0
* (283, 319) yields 289.0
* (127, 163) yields 141.0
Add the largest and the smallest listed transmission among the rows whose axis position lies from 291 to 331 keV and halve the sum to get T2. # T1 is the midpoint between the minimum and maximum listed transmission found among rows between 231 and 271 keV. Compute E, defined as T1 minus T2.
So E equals -0.3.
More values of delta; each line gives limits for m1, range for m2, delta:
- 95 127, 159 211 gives 9739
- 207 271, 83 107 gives 9865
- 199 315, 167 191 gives 4845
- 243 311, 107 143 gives 8474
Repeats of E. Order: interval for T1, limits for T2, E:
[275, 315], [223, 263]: 0.0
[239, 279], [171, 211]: 1.3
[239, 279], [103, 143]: -1.4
